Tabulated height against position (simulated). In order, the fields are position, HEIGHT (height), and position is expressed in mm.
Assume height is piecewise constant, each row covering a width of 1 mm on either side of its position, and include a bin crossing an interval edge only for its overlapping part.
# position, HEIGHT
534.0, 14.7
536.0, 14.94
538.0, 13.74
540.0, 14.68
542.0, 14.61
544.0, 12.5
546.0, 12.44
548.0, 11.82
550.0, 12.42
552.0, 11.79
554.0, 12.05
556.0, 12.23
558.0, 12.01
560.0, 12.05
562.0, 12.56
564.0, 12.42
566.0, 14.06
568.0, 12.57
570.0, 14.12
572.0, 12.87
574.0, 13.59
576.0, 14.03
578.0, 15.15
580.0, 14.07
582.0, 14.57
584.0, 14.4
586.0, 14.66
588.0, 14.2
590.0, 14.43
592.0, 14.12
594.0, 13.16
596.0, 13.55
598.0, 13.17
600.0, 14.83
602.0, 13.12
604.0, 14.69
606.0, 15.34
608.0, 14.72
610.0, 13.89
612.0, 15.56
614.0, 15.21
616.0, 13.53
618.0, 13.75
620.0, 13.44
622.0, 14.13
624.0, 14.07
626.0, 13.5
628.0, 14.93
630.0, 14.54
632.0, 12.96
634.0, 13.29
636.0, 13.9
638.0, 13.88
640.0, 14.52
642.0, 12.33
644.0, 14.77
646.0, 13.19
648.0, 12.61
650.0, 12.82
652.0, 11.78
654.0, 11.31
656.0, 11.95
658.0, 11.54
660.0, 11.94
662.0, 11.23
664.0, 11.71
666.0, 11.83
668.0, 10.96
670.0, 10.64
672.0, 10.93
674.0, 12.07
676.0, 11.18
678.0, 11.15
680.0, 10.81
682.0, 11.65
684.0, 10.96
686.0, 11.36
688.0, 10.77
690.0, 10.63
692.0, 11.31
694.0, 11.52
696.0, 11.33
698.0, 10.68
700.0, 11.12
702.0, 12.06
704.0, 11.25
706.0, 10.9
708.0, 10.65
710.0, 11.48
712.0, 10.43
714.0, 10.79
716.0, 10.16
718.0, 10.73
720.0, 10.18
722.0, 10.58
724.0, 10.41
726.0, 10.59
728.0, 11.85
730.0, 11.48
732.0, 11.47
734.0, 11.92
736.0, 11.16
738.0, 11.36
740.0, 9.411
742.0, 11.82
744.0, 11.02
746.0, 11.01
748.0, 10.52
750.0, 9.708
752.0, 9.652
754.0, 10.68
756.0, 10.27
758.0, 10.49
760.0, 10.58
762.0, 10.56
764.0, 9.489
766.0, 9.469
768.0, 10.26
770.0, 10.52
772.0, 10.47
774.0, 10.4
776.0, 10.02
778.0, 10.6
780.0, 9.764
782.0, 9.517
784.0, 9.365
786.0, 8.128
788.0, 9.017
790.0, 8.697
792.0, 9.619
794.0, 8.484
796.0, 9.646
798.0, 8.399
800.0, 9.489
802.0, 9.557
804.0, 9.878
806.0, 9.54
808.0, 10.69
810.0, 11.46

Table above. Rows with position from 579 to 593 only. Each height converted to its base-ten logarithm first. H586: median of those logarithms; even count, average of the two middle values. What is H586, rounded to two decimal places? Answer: 1.16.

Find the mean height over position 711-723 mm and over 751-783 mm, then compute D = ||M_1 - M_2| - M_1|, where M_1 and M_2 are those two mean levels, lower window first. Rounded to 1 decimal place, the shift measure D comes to 10.2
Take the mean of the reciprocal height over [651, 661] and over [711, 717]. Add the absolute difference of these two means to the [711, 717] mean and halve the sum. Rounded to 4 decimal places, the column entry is 0.0529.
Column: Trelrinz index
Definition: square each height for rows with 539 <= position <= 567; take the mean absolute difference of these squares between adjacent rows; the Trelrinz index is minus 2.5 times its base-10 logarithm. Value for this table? -2.86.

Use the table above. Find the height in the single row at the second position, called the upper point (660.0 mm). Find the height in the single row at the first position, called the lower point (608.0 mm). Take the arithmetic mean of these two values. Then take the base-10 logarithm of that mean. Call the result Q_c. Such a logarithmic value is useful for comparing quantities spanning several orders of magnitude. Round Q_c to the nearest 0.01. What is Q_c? 1.12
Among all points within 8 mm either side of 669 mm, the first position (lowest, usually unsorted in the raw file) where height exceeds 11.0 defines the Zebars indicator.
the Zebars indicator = 662.0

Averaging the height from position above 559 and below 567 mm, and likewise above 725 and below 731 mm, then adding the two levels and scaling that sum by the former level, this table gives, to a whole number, 308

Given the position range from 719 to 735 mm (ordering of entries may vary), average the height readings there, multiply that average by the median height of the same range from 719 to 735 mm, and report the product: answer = 122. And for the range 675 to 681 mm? 123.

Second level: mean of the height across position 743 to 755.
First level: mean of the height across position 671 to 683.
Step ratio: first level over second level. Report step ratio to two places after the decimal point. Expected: 1.08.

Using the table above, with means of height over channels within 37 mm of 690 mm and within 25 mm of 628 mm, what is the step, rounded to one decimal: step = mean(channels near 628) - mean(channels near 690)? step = 2.8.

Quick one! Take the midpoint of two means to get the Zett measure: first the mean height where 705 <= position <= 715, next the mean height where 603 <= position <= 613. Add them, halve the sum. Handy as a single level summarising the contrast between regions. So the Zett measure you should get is 12.8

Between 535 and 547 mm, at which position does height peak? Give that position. 536.0 mm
